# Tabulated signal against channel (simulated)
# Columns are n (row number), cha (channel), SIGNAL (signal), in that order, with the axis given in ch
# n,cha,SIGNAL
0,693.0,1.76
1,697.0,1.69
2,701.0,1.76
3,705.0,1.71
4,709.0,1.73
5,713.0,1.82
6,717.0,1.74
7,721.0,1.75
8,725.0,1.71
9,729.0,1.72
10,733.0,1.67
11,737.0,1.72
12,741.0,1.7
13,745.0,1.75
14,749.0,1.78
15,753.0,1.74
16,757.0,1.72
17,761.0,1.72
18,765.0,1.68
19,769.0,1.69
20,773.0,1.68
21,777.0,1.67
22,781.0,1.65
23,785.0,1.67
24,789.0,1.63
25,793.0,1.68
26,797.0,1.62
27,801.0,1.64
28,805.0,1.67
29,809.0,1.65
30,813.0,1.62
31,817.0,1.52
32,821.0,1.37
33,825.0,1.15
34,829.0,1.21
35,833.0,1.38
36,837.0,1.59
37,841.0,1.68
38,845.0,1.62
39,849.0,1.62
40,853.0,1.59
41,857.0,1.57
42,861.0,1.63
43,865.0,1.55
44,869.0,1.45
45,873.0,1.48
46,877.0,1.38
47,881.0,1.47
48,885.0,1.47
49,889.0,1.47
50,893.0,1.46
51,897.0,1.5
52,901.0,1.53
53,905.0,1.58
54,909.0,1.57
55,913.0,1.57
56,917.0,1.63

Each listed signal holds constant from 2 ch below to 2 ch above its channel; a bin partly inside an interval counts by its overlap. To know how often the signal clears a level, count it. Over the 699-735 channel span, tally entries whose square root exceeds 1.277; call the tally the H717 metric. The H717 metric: 9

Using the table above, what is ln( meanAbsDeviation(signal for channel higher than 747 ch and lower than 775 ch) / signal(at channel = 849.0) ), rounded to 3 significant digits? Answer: -4.07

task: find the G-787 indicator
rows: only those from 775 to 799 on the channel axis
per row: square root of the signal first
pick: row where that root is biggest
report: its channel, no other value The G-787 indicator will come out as 793.0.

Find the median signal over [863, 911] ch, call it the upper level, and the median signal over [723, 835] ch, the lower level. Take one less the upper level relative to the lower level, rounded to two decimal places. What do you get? 0.12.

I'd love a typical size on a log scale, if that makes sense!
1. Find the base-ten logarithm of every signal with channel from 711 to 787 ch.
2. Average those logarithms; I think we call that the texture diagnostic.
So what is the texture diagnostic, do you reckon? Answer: 0.234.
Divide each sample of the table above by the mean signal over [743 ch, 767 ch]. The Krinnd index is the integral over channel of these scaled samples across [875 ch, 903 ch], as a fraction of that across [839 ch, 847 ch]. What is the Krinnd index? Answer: 3.1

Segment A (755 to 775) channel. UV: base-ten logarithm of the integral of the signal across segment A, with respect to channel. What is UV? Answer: 1.53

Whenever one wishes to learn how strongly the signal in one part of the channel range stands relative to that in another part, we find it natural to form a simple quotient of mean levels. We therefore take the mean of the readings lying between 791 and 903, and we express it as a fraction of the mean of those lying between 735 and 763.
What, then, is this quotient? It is 0.877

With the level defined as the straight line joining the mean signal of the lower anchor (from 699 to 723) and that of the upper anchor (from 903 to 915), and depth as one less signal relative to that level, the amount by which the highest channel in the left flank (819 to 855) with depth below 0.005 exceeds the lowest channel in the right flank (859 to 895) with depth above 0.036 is -16 ch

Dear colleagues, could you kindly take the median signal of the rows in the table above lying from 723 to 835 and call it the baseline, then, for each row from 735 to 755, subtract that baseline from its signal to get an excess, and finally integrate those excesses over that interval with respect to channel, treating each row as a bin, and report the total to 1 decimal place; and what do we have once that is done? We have 1.4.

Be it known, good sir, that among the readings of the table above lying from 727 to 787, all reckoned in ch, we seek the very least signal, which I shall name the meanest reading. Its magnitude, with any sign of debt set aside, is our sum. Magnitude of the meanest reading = 1.65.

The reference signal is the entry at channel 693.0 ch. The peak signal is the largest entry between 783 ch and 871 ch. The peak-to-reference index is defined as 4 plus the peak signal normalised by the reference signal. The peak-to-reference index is 4.95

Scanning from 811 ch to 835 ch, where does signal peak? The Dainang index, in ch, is 813.0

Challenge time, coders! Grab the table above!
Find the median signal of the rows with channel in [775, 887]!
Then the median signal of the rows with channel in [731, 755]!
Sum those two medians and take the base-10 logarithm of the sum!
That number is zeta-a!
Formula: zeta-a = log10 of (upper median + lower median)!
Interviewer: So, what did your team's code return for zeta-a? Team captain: 0.523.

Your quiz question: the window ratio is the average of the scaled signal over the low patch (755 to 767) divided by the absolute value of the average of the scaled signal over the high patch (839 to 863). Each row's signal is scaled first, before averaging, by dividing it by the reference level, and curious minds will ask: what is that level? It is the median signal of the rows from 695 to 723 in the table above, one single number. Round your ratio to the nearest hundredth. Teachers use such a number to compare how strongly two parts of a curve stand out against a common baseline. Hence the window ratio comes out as 1.05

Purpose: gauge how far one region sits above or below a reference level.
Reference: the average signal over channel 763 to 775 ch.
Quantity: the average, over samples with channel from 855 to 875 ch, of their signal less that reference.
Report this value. -0.147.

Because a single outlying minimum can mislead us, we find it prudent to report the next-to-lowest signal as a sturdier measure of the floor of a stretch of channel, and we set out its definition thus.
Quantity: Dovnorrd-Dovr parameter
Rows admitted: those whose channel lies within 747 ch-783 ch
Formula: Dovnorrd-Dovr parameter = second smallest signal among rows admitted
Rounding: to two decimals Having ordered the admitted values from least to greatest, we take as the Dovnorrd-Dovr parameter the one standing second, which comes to 1.67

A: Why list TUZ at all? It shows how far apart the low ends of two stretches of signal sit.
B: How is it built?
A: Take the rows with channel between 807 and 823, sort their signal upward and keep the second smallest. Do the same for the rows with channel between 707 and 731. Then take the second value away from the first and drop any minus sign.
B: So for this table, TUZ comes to 0.20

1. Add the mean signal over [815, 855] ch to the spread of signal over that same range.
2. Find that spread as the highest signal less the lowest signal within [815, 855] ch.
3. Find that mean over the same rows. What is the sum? 2.00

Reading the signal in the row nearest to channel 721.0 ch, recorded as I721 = 1.75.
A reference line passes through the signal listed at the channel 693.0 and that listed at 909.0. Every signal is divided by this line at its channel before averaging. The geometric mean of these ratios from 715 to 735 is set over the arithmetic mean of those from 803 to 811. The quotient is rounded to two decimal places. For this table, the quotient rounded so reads 0.99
